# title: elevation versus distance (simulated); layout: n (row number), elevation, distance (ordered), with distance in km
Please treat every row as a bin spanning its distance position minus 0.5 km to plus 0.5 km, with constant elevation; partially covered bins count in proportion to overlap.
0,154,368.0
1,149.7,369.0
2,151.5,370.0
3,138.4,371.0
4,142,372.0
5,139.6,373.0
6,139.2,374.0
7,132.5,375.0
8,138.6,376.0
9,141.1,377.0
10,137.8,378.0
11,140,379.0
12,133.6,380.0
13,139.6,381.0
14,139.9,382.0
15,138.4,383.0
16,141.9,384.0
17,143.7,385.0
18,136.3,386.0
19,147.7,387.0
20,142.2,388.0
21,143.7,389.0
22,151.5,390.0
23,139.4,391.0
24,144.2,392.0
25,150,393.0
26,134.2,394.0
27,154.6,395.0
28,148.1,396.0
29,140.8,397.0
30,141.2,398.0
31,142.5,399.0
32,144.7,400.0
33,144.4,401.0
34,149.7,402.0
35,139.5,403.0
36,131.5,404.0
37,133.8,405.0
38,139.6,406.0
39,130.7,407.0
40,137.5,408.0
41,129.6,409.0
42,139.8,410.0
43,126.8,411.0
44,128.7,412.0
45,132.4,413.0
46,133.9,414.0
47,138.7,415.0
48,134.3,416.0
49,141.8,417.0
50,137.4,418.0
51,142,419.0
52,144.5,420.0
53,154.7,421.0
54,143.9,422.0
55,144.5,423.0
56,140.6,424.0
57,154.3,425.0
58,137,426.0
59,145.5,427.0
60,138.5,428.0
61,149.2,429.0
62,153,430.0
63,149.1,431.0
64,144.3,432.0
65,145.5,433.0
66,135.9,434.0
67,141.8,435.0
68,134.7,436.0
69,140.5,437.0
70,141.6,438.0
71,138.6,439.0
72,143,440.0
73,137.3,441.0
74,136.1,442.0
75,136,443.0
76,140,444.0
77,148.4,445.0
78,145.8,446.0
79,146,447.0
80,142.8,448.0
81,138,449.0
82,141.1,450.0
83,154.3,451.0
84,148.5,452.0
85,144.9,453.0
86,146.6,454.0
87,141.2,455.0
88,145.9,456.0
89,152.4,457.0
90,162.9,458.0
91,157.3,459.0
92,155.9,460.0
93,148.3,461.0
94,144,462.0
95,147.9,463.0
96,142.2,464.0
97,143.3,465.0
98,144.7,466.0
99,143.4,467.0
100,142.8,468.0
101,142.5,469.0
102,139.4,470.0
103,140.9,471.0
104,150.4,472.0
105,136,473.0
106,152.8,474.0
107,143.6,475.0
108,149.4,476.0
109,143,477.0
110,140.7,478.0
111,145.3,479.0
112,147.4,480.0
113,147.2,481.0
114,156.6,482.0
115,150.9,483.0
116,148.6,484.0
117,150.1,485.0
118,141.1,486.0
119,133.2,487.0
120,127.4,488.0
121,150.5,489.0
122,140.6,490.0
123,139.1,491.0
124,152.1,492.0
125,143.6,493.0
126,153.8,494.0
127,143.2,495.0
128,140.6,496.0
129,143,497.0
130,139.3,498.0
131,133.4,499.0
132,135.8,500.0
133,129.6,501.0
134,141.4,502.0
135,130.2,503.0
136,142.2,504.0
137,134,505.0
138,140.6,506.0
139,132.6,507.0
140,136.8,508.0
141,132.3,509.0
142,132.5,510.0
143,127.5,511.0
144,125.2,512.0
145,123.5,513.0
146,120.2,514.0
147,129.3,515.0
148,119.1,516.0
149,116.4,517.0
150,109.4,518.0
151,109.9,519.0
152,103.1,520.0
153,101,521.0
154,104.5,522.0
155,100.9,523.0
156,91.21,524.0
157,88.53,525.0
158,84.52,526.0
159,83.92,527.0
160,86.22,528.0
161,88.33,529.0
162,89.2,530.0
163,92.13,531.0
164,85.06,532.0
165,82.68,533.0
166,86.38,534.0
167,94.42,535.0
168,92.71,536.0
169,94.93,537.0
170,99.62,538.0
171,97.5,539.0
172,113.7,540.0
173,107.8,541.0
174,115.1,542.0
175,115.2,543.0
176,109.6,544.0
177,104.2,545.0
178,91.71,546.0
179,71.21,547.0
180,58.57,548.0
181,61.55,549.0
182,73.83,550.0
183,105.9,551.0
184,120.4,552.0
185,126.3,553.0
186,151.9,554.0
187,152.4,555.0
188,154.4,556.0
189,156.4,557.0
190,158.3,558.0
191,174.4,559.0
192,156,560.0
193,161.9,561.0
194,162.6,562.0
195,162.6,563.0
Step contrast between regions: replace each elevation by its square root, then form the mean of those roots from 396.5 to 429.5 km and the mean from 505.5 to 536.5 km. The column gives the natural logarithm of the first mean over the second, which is 0.138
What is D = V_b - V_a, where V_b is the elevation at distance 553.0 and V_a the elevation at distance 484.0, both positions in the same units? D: -22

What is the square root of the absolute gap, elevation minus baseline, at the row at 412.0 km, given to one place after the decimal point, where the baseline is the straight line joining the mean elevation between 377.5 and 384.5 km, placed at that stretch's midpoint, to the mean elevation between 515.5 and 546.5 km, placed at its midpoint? 1.3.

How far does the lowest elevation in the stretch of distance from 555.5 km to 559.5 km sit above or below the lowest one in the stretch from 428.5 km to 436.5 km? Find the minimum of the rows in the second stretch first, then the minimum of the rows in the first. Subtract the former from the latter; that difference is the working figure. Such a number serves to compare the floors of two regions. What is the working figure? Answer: 20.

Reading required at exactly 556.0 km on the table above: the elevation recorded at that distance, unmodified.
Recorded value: 154.4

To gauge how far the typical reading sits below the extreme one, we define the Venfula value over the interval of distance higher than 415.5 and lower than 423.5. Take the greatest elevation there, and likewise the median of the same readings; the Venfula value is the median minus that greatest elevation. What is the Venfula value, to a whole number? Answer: -12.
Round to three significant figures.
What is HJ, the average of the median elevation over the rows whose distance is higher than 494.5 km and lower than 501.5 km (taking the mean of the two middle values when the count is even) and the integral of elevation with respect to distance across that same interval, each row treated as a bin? 552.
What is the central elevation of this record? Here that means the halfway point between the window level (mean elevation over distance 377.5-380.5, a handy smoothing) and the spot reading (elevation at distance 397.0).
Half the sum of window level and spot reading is 139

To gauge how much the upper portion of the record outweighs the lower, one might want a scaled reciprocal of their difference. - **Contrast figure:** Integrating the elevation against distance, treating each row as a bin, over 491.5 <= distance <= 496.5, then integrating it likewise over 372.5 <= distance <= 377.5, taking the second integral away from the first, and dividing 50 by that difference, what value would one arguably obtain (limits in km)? 1.2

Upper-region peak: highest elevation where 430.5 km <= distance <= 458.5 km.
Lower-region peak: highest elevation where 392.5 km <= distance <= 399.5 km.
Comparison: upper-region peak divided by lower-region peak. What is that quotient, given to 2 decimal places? 1.05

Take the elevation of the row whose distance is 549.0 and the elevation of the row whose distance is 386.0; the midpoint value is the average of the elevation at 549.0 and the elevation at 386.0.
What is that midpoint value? 99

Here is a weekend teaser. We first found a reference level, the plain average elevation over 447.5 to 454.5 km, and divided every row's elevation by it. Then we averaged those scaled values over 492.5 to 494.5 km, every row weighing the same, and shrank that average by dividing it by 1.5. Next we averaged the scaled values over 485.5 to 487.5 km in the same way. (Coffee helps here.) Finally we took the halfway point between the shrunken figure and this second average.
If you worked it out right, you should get 0.814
